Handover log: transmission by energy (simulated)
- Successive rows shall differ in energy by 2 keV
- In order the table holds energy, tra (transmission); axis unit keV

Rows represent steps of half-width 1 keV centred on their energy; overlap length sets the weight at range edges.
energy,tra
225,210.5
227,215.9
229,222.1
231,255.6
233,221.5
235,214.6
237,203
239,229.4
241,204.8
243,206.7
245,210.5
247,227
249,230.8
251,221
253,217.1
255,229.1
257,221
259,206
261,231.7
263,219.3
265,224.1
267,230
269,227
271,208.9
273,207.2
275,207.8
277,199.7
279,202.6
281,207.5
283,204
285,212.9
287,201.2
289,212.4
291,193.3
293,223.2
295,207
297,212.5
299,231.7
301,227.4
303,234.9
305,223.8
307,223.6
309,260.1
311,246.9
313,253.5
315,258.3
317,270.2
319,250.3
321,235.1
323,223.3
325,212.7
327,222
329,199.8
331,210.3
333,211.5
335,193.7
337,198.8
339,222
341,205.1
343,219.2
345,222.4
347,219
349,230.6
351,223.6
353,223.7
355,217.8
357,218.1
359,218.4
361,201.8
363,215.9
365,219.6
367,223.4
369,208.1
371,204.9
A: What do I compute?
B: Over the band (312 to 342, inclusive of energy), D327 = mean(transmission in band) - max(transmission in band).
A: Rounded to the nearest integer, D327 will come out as -46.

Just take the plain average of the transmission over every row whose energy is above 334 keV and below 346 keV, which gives 210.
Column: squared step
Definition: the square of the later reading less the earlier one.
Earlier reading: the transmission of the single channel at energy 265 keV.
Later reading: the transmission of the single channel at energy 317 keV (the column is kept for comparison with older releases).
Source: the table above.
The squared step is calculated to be 2125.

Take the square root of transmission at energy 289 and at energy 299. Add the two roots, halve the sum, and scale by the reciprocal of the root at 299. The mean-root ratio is 0.98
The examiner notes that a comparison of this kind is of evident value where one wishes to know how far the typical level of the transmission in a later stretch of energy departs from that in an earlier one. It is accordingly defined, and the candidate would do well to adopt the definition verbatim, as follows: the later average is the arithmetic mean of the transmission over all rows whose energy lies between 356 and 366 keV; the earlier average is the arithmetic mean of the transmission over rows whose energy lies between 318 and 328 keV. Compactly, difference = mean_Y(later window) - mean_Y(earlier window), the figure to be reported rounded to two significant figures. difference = -14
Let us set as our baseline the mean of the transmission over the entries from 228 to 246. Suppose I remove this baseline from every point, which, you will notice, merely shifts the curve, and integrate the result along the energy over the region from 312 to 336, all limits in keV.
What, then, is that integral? 233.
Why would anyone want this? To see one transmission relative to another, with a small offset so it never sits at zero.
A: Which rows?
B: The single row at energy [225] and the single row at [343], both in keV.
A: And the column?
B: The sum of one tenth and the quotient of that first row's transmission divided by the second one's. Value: 1.06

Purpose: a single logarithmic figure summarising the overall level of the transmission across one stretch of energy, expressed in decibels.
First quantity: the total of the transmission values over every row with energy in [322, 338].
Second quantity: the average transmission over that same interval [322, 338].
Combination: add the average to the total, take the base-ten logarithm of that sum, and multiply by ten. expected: 32.7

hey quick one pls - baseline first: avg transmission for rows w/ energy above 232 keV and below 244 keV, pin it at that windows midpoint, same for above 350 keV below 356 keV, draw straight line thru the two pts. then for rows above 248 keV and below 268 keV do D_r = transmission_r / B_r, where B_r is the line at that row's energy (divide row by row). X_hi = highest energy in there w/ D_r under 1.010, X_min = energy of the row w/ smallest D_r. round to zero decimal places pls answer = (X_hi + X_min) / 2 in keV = 259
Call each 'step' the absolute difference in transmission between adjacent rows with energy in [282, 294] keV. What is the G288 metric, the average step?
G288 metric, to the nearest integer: 16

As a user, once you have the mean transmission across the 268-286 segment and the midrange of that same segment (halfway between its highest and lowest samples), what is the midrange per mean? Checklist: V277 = 1.02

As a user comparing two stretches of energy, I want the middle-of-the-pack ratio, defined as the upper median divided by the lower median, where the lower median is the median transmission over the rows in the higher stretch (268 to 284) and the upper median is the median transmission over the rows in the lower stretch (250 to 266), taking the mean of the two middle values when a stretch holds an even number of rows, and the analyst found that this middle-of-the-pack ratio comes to 1.066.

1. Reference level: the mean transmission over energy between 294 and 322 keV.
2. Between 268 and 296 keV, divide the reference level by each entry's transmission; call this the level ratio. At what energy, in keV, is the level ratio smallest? 269 keV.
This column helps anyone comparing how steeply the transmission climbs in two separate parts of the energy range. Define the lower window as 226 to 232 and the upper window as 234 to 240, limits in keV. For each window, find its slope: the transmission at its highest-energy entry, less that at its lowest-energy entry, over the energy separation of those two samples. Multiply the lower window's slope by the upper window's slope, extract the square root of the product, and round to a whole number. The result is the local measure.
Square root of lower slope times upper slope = 6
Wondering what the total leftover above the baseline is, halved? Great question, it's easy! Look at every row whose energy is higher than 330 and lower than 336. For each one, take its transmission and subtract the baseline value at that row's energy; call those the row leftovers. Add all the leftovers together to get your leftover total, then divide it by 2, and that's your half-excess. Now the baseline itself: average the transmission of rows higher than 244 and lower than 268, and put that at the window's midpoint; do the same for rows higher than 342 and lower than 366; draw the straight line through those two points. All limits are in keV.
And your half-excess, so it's -22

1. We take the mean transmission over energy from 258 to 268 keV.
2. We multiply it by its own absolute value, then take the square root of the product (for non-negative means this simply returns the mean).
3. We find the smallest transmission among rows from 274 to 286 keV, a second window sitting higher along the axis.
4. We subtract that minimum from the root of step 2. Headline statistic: 23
